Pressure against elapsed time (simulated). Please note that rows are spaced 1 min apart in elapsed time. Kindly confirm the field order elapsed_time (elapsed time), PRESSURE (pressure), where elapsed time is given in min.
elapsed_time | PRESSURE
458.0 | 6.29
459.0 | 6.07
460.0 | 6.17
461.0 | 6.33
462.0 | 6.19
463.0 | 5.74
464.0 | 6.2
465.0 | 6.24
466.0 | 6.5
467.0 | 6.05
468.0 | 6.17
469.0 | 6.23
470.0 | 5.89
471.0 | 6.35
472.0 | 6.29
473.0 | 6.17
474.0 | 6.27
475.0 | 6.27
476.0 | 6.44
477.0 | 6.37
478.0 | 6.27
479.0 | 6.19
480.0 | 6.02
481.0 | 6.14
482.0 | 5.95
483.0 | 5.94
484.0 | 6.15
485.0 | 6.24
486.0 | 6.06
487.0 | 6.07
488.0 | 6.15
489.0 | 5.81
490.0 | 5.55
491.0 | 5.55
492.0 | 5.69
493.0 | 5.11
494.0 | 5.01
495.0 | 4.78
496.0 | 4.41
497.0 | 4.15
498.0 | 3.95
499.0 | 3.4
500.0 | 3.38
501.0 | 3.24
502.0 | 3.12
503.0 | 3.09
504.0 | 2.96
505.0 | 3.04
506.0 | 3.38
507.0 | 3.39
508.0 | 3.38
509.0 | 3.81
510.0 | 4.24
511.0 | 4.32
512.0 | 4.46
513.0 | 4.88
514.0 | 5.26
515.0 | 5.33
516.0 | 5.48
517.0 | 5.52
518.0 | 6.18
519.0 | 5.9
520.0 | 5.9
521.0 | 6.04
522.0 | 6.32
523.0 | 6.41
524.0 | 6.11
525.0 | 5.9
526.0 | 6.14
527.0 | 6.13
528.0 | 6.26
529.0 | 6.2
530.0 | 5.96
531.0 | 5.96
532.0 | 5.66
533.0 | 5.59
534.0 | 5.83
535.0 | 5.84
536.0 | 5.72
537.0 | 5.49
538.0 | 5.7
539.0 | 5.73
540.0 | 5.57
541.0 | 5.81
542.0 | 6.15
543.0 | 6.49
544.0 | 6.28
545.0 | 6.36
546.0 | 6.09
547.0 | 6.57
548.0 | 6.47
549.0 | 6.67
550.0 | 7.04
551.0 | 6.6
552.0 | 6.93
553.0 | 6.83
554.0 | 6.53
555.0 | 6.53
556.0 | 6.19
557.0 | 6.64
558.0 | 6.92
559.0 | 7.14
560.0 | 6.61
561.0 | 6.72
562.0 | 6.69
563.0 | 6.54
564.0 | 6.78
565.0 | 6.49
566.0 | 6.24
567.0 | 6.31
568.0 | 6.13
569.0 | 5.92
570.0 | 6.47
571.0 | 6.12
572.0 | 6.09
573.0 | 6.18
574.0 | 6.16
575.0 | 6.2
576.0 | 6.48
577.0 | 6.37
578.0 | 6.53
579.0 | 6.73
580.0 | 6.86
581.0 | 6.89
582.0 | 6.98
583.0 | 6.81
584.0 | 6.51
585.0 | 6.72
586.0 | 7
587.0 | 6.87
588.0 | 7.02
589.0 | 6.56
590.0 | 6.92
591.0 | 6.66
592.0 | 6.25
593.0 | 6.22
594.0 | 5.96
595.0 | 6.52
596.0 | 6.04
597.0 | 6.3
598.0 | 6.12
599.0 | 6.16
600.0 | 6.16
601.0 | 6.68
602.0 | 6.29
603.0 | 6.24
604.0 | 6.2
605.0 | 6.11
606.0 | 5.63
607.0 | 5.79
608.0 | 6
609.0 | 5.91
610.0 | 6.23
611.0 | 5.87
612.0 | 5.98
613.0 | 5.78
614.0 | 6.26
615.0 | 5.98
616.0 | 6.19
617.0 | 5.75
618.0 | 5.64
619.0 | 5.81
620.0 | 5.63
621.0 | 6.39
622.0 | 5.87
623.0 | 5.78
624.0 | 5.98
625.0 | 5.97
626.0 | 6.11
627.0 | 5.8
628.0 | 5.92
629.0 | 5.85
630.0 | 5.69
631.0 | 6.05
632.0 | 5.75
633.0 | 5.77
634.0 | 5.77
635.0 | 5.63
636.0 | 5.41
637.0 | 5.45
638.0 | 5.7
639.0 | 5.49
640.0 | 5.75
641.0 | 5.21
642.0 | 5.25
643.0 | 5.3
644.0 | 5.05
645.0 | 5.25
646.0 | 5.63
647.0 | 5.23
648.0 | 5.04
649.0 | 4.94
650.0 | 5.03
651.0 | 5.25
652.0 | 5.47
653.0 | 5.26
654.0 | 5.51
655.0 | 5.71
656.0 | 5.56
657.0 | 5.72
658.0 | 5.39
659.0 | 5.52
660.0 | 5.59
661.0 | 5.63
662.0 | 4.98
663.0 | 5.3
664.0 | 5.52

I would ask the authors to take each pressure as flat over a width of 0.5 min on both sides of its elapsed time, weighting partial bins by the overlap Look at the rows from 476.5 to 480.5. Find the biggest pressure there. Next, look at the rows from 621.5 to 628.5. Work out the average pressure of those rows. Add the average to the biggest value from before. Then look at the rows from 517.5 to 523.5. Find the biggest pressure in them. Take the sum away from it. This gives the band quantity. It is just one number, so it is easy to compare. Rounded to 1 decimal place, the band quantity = -5.9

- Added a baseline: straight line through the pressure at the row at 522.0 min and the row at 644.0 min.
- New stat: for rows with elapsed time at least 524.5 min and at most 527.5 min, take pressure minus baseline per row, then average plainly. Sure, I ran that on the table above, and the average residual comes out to -0.22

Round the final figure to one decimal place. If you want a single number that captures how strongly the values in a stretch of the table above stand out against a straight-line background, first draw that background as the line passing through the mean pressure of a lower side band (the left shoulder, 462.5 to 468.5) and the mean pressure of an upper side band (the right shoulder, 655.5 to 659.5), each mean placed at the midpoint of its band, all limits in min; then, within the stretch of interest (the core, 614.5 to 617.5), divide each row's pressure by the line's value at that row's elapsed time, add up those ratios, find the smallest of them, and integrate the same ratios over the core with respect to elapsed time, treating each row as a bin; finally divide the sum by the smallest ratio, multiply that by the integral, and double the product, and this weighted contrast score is 19.7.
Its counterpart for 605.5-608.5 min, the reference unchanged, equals 18.9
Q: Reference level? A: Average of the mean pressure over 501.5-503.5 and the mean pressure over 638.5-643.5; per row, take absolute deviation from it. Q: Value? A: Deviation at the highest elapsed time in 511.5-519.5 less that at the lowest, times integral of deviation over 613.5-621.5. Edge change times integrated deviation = 20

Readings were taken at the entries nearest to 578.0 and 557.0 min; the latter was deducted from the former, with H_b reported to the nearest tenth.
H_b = -0.1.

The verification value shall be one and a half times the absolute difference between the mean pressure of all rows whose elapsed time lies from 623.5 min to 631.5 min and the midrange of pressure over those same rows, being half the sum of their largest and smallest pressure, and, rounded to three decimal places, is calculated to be 0.032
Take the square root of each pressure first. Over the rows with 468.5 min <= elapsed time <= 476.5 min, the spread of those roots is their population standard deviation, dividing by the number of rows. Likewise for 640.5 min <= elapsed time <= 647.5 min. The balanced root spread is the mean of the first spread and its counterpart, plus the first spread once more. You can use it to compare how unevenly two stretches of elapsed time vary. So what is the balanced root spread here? 0.06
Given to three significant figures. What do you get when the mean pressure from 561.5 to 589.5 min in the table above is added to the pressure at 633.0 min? 12.3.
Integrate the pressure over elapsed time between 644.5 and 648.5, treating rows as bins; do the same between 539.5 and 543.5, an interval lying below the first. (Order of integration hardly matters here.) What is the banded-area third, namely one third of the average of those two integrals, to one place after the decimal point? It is 7.5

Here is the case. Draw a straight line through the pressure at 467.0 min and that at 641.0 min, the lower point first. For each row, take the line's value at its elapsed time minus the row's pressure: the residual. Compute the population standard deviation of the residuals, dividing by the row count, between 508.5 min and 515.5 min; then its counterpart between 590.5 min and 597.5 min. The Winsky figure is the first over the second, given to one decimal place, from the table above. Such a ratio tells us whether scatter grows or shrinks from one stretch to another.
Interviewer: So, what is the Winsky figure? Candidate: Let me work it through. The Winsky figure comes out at 2.4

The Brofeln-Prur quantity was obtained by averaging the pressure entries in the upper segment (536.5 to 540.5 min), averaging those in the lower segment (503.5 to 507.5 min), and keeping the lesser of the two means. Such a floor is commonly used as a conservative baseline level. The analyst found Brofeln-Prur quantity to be 3.2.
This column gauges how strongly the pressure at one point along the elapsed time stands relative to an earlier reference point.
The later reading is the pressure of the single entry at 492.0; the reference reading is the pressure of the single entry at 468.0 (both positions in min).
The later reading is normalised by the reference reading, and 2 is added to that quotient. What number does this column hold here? 2.92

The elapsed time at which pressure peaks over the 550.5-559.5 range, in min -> 559.0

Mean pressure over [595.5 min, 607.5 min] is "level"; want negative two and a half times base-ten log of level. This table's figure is -1.97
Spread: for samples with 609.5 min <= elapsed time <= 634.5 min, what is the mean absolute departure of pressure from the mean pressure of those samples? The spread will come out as 0.16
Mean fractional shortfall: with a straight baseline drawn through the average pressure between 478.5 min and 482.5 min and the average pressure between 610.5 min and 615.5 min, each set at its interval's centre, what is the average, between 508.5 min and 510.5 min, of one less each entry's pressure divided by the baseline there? 0.3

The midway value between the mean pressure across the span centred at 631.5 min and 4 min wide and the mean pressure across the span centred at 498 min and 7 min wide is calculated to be 4.9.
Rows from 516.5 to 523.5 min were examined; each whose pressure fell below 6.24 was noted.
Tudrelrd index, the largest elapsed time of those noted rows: 521.0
